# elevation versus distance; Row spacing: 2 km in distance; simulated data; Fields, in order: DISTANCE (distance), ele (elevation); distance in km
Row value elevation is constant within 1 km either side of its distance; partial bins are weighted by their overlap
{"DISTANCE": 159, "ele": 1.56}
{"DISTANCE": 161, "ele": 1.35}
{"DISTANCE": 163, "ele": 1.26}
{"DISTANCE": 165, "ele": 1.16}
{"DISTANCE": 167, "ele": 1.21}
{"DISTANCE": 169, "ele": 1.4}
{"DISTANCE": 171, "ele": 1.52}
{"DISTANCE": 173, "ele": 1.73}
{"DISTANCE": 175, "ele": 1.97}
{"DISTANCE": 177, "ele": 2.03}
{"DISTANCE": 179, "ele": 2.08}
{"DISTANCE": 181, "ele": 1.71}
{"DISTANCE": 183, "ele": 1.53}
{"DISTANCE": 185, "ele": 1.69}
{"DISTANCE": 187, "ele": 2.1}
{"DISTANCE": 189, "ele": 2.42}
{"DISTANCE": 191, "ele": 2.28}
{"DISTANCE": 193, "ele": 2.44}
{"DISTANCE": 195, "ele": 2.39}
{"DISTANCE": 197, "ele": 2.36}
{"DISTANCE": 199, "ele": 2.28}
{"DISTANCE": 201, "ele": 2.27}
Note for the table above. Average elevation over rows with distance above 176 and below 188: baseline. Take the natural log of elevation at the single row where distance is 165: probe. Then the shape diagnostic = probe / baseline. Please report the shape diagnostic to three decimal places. 0.080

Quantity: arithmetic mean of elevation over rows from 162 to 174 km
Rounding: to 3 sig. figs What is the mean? 1.38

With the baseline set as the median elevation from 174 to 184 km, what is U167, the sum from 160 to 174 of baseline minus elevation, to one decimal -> 4.2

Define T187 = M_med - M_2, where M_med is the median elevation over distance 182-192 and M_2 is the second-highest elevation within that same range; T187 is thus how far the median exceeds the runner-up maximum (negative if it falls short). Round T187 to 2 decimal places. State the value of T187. -0.18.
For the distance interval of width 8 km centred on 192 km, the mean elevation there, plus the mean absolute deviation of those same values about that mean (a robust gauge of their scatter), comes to 2.4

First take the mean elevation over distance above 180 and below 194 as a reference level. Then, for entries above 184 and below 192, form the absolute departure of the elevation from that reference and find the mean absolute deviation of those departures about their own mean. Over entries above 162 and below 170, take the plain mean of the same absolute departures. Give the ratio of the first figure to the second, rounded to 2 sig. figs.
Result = 0.13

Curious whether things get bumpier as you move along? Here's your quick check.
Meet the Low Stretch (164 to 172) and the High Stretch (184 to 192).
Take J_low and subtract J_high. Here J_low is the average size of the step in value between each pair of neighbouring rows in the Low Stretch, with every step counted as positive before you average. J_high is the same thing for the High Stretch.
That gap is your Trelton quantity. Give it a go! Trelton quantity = -0.17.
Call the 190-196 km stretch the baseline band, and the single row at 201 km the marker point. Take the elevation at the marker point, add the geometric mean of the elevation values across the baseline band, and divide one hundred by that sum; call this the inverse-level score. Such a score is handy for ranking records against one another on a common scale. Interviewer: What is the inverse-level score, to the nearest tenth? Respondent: 21.6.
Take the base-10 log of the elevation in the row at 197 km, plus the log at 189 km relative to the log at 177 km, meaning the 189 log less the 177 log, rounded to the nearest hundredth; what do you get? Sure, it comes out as 0.45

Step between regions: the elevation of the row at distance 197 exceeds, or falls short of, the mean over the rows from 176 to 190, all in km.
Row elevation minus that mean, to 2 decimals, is 0.42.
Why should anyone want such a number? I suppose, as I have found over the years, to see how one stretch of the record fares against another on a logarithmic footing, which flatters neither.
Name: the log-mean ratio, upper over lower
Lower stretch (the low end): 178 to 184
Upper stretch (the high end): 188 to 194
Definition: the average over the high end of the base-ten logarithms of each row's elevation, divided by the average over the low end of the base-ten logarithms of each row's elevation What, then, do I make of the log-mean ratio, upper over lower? 1.5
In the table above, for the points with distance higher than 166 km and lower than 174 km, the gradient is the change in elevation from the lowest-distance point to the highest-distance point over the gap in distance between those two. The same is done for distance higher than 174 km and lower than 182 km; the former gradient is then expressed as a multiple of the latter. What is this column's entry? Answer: -2.0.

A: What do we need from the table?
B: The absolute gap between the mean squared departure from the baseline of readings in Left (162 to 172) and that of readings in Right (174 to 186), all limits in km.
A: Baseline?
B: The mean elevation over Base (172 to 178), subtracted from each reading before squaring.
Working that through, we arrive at 0.33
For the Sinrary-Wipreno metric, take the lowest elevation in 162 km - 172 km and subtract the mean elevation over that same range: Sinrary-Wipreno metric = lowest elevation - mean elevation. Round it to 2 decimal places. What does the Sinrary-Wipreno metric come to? -0.15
